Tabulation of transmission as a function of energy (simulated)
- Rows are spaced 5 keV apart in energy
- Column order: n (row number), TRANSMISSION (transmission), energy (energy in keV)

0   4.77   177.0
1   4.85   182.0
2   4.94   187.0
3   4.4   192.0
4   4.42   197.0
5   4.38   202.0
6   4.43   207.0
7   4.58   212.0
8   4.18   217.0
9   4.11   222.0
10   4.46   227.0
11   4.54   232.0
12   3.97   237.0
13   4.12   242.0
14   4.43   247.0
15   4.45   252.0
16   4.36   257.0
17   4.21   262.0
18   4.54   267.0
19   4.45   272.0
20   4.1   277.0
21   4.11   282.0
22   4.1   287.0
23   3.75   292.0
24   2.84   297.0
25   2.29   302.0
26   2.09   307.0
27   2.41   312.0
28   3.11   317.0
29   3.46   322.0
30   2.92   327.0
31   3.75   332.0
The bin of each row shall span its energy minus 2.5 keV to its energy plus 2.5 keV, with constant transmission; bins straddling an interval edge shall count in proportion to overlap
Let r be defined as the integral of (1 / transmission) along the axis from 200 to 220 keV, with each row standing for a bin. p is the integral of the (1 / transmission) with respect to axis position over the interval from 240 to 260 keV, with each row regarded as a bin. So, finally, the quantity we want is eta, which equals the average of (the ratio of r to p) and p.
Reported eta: 2.80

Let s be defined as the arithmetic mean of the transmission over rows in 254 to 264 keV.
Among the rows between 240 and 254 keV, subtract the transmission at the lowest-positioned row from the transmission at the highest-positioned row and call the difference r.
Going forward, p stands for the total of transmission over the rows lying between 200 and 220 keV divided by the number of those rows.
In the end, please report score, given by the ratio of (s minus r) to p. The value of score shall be 0.90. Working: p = 4.4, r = 0.33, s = 4.3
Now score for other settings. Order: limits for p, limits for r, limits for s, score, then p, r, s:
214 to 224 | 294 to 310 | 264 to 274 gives 1.27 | 4.1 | -0.75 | 4.5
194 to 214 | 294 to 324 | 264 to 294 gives 0.80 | 4.5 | 0.62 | 4.2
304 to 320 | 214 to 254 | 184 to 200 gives 1.70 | 2.5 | 0.27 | 4.6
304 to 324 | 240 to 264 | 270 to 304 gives 1.29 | 2.8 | 0.09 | 3.7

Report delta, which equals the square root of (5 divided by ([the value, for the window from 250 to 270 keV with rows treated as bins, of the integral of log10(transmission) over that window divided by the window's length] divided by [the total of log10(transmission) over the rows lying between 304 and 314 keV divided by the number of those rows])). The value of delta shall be 1.7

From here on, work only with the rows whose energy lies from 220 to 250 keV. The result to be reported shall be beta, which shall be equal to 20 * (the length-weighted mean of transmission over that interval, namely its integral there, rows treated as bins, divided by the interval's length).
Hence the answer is 85.5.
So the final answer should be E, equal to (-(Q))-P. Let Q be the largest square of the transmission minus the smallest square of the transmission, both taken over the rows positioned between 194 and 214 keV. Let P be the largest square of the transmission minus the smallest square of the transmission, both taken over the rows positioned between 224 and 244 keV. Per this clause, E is -6.6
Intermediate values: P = 4.9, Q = 1.8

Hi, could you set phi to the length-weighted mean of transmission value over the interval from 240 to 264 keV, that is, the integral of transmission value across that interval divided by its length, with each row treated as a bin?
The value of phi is 4.32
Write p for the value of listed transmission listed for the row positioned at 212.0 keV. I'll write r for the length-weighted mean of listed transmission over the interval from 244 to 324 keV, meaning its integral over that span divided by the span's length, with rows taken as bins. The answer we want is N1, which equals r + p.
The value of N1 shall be 8.3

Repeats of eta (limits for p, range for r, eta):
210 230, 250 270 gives 2.81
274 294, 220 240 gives 2.96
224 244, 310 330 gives 3.07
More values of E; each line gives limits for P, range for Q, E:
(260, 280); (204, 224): -7.9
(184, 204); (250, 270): -8.1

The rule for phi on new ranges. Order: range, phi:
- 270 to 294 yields 4.10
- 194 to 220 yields 4.39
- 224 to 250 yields 4.30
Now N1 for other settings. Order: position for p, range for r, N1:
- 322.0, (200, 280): 7.8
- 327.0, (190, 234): 7.3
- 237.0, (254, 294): 8.2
